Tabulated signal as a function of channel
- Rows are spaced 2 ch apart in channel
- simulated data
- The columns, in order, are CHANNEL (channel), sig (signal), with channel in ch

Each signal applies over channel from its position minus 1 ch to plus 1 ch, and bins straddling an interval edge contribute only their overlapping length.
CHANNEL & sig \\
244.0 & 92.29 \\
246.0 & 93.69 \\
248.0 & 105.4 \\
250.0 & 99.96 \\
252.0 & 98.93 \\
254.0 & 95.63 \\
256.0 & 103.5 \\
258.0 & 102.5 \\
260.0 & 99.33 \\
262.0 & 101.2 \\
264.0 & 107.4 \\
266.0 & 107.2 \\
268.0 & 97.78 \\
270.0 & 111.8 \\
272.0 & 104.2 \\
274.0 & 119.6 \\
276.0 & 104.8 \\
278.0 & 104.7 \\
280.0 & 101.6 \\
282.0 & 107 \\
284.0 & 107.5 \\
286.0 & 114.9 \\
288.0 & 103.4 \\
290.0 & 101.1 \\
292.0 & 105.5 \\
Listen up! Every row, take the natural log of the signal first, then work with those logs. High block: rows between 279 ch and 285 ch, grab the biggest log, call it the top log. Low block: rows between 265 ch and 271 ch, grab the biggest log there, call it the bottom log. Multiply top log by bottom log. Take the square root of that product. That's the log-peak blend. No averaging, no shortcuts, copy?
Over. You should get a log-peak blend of 4.697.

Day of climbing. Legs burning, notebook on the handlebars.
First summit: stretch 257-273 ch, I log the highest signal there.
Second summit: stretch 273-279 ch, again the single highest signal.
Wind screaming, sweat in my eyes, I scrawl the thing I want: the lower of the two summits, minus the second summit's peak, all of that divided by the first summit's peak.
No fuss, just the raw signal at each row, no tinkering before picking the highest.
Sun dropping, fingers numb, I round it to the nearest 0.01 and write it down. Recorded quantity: -0.07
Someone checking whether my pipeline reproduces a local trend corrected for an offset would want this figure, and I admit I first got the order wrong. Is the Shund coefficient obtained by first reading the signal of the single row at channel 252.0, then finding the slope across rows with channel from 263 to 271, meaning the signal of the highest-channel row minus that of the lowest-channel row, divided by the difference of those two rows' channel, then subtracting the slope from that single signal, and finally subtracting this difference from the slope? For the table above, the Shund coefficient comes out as -97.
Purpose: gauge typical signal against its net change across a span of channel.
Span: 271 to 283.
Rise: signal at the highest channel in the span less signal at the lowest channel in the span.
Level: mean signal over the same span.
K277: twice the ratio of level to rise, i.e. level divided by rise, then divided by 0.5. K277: 76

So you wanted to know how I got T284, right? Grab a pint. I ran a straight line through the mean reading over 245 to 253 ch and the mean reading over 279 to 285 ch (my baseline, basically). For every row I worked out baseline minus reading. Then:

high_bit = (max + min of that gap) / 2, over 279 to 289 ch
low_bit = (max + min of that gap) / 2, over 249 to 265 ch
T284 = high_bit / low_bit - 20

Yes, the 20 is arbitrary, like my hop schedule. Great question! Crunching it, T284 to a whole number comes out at -9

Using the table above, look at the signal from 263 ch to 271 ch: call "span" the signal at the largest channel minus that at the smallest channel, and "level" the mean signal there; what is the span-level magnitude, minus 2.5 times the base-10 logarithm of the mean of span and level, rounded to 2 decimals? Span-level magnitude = -4.36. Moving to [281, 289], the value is -4.30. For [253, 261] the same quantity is -4.29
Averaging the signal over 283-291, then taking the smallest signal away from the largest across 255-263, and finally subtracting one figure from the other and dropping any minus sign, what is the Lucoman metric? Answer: 103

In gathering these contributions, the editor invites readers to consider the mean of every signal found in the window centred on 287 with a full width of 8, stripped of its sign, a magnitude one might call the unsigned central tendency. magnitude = 107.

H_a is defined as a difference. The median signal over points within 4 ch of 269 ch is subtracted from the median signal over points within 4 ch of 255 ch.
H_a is -5.0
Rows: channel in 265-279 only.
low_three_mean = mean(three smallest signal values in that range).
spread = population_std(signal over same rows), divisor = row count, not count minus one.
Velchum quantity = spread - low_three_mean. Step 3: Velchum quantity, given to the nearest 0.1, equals -95.8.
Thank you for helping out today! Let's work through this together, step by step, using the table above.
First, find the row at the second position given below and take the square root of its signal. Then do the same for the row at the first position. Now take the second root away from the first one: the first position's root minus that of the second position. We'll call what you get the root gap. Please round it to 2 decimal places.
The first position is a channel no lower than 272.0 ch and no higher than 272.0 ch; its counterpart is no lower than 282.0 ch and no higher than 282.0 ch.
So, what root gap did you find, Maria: -0.14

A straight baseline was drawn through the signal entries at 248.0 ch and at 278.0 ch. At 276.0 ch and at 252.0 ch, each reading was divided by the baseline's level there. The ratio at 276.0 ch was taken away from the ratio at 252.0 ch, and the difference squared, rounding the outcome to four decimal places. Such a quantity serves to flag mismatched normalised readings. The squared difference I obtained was 0.0037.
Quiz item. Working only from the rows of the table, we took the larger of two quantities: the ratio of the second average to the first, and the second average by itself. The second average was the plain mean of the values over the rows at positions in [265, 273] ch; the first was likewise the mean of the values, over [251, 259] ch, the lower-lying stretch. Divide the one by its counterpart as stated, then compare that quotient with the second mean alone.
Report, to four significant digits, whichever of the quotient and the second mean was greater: 105.2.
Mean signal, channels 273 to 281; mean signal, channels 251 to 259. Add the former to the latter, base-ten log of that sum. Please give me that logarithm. 2.32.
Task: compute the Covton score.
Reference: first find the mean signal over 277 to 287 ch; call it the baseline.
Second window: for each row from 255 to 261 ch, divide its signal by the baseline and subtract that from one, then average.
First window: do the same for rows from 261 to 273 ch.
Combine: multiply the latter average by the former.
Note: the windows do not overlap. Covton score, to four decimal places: 0.0010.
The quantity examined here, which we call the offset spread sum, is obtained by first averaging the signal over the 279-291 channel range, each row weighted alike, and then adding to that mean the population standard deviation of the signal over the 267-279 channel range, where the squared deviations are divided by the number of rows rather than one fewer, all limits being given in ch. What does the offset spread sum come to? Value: 113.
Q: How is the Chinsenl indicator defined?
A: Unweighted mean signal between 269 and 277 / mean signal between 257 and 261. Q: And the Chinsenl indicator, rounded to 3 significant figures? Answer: 1.09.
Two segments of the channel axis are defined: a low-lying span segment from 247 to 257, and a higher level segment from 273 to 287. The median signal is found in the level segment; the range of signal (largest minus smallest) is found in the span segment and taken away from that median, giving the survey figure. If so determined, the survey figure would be 97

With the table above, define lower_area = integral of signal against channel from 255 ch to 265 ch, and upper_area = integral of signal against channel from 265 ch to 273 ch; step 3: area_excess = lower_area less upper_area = 186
